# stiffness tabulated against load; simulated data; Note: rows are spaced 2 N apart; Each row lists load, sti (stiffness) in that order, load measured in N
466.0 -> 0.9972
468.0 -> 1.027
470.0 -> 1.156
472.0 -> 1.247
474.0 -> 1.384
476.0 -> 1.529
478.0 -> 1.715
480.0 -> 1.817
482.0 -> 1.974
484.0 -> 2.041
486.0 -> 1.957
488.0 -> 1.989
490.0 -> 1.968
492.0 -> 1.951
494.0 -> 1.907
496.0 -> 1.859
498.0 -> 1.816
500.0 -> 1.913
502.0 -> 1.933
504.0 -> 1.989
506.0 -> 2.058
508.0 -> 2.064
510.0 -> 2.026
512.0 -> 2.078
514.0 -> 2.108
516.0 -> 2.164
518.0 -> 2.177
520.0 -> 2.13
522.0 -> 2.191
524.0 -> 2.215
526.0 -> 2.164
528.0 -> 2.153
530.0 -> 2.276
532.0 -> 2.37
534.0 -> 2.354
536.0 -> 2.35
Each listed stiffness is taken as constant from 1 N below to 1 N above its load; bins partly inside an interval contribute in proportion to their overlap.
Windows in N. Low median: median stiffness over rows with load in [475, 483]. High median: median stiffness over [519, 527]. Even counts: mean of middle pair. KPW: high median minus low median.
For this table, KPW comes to 0.41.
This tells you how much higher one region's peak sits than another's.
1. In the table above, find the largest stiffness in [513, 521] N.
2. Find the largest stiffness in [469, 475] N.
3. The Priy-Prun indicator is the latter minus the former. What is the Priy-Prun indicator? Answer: -0.79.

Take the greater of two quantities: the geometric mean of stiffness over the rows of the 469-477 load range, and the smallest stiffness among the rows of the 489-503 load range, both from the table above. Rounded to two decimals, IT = 1.82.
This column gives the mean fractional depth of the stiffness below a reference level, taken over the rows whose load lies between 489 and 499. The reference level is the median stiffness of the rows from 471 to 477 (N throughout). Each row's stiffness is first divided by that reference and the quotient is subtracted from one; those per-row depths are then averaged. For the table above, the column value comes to -0.37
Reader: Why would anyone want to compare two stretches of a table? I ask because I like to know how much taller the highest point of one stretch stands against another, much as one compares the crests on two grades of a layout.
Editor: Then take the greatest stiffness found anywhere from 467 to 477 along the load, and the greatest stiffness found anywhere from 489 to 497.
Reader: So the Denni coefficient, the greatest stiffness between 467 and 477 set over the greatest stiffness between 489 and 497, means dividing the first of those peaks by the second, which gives 0.78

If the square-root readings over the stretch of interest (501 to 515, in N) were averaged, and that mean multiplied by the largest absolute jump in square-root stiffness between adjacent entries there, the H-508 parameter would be 0.035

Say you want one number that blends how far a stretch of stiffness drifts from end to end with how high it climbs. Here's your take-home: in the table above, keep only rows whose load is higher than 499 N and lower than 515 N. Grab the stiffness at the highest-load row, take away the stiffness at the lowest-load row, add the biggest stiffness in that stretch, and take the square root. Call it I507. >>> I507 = 1.52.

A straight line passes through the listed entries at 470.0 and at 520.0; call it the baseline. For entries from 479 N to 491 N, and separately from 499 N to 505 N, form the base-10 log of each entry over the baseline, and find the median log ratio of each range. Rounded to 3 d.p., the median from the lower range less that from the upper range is 0.088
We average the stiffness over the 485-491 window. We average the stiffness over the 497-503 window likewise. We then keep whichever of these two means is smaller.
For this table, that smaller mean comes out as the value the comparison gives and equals 1.89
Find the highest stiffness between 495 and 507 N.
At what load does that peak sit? 506.0 N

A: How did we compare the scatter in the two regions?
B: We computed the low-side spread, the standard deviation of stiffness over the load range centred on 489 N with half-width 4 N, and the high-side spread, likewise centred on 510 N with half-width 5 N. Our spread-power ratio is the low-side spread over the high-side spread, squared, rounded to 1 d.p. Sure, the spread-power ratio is 0.3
